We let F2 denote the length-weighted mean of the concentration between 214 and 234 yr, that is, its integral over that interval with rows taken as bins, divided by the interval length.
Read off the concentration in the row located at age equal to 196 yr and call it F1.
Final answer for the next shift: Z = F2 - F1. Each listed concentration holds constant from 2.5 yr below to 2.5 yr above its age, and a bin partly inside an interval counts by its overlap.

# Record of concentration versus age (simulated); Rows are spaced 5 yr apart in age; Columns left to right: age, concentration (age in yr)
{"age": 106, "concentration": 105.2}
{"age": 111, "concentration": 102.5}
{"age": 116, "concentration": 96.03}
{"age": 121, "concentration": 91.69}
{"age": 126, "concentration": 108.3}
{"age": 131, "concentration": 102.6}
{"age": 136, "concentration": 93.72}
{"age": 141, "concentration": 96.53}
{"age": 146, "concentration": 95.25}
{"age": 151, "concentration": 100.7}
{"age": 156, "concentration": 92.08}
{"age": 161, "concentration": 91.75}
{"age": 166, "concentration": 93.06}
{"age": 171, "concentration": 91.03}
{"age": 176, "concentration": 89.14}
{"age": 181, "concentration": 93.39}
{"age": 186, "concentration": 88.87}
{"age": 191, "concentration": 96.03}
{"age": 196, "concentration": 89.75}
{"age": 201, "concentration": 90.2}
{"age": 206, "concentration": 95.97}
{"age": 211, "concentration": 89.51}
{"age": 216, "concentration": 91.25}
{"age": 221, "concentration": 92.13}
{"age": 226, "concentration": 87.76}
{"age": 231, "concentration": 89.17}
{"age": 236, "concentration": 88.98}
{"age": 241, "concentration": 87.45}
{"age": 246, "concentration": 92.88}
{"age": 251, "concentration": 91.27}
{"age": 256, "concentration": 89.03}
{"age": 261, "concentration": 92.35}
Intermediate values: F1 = 89.75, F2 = 90.0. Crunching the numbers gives 0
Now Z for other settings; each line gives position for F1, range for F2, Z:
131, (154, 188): -11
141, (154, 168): -4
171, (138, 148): 5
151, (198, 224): -9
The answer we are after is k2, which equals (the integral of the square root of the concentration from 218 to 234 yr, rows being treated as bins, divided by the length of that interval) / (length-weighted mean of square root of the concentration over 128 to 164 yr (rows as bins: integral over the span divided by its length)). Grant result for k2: 0.97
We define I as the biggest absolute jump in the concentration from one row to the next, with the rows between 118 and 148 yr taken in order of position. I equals 16.6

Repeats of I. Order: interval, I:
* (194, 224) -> 6.5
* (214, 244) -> 4.4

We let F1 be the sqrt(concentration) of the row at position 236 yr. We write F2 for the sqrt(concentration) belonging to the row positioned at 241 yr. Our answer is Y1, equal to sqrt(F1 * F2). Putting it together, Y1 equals 9.4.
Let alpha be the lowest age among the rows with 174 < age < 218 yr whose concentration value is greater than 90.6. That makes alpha 181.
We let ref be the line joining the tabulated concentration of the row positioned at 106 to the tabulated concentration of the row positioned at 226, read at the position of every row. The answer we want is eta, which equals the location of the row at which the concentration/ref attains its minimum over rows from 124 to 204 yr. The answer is 136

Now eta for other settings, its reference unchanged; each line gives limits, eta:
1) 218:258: 226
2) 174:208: 176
